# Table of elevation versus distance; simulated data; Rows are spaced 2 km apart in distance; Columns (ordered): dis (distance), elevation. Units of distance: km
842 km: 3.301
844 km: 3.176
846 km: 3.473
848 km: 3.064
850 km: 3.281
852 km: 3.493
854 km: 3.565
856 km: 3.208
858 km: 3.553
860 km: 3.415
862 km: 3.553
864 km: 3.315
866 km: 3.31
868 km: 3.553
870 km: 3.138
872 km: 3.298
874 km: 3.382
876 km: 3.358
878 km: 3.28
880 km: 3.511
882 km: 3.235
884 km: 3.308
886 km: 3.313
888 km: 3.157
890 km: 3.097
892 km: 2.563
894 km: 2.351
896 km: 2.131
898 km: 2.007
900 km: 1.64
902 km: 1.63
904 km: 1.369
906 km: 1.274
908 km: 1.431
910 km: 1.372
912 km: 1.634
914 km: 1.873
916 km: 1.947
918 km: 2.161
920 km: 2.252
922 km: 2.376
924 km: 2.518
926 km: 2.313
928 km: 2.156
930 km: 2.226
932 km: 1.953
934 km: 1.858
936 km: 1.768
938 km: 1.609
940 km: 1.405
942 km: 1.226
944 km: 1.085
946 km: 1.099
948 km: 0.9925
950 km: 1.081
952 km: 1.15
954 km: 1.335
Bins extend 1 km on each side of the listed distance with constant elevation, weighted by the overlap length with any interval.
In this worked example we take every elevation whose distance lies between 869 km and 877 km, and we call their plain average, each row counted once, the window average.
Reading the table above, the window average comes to 3.3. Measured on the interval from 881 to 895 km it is 3.0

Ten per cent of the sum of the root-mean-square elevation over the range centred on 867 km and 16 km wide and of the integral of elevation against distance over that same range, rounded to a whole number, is 6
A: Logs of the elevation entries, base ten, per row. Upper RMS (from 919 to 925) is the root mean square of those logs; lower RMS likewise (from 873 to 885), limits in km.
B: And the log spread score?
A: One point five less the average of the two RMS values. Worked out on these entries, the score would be 1.05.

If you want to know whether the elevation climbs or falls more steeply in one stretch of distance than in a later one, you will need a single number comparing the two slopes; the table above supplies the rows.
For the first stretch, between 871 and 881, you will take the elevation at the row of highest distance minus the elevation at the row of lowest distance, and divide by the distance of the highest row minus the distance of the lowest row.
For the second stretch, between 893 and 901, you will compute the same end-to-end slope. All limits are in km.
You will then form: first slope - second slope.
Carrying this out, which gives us 0.15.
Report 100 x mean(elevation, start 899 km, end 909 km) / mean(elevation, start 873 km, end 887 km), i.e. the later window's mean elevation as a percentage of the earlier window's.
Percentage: 44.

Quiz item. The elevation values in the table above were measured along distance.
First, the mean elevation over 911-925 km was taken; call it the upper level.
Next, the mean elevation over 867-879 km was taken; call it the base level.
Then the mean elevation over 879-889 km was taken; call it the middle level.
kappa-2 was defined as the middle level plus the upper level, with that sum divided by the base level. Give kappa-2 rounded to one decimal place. 1.6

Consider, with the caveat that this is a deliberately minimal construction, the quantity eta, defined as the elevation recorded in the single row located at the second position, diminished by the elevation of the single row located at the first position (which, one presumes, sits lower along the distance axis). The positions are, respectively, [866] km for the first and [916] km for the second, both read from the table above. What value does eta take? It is -1.4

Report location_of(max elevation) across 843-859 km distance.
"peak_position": 854 km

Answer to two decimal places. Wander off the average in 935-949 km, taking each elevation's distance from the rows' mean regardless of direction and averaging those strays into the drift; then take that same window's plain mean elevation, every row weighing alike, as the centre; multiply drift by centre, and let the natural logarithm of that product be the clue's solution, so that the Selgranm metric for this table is -1.15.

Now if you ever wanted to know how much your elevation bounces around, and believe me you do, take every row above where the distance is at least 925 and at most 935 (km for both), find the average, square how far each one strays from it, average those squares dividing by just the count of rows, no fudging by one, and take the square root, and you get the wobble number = 0.17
